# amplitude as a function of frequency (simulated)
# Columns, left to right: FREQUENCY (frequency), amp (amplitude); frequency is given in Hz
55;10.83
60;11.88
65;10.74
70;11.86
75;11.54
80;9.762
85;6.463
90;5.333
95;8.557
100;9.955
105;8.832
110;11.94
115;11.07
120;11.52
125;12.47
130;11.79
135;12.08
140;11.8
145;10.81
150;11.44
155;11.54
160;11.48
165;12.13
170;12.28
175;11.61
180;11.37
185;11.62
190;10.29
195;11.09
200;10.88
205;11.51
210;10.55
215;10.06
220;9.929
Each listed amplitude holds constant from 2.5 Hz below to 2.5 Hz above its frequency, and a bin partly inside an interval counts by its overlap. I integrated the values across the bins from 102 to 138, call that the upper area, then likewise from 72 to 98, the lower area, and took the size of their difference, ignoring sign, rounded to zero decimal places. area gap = 190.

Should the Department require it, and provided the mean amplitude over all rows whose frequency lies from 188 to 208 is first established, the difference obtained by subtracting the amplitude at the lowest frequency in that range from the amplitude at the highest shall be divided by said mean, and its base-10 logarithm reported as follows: -1.0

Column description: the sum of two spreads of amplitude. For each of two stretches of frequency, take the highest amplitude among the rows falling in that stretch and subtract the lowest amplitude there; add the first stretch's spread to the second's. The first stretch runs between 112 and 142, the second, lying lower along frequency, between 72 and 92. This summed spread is 7.6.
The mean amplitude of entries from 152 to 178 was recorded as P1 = 11.8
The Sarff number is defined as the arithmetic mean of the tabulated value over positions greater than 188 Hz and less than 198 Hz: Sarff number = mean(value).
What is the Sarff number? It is 10.7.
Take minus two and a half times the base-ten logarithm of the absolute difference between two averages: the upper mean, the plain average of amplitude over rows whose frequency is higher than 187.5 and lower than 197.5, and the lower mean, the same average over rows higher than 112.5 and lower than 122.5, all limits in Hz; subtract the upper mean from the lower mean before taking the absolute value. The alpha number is 0.55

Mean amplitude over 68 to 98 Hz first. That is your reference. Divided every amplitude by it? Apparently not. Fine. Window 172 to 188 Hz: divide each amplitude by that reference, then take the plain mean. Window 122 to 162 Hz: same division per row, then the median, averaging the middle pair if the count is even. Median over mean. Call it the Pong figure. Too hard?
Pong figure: 1.01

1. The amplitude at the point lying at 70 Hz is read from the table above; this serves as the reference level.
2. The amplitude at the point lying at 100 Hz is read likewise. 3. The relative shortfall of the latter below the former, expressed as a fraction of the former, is 0.16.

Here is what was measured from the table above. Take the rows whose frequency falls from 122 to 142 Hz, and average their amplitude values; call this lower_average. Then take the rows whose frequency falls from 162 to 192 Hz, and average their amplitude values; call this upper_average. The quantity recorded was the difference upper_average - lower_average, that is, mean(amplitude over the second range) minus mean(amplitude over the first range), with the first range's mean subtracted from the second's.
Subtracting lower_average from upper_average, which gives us -0.5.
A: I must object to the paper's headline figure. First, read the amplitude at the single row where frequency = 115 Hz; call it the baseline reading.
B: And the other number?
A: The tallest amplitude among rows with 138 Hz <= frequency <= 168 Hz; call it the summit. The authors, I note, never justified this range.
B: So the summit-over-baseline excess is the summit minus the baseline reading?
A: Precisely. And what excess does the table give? 1.1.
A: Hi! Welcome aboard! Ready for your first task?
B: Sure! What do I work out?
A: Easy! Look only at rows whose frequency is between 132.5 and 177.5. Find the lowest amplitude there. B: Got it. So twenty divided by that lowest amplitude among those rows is 1.85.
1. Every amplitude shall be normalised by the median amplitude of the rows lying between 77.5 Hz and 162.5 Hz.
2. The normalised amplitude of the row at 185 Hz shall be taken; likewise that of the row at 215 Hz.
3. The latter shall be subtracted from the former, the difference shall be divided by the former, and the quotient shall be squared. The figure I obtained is 0.018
